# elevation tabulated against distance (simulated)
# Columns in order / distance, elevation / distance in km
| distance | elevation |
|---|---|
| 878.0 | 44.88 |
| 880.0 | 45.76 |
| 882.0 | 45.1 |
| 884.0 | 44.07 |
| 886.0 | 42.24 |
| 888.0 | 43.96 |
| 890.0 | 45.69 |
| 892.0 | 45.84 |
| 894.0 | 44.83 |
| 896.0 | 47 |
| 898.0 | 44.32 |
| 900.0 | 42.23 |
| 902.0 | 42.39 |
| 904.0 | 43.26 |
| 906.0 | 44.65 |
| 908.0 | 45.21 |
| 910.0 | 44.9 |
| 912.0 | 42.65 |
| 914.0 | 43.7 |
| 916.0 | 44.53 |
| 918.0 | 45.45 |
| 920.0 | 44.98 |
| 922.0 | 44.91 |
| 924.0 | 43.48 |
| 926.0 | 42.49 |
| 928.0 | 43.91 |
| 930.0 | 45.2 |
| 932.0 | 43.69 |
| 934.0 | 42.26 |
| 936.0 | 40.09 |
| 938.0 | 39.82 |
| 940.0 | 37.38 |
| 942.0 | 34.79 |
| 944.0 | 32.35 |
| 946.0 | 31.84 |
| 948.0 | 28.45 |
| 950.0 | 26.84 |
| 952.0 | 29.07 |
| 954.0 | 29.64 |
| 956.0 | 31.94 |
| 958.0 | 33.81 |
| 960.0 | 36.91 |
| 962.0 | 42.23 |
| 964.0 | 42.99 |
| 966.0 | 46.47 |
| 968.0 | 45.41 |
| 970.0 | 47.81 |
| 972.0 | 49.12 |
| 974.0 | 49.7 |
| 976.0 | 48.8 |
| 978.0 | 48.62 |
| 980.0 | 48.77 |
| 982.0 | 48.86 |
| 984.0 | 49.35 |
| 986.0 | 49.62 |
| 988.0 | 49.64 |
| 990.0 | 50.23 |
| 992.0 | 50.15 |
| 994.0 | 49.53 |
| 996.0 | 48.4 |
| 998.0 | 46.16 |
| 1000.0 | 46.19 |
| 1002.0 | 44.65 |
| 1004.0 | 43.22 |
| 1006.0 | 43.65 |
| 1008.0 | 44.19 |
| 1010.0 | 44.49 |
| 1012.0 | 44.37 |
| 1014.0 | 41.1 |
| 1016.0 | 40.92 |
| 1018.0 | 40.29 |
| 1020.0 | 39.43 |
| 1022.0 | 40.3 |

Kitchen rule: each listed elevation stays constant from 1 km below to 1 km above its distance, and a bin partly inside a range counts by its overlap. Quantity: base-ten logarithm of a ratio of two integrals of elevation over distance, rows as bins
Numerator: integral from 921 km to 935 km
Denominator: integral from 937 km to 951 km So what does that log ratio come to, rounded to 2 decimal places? 0.12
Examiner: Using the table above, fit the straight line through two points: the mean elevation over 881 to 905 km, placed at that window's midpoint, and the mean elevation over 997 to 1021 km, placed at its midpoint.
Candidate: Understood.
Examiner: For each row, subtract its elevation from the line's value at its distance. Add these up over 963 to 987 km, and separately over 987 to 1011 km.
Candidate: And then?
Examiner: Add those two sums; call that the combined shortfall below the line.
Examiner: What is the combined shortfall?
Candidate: -94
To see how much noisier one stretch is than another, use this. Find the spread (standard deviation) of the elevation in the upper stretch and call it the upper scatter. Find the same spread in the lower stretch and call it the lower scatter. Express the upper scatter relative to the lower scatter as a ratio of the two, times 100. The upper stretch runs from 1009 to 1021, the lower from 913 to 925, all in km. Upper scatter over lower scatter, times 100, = 278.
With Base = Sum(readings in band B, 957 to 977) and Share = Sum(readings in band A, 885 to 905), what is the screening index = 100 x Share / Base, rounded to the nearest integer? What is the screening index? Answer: 100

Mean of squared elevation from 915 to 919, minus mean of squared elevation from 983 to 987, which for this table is -424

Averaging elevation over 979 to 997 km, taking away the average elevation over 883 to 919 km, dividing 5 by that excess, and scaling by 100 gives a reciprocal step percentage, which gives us 98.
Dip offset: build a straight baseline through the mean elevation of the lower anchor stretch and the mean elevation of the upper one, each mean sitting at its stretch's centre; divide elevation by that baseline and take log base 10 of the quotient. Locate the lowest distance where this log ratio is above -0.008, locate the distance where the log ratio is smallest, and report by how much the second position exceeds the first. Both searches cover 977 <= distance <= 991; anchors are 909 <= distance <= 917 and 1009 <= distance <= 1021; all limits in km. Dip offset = 0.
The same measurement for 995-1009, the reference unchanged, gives 8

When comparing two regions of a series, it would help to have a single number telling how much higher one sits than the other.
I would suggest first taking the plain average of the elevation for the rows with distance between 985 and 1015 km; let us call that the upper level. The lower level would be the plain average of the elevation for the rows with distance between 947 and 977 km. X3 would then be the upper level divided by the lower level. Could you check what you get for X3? 1.18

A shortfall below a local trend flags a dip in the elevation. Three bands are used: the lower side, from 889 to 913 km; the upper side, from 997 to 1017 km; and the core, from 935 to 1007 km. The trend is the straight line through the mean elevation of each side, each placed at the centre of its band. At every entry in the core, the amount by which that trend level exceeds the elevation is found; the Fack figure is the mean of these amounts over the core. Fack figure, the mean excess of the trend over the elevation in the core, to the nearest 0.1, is 1.8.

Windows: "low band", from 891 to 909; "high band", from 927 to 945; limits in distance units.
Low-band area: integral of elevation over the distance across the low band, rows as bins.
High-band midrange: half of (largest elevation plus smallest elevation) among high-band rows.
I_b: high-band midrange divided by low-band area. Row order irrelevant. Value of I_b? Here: 0.049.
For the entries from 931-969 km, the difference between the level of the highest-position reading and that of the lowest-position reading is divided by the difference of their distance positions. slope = 0.05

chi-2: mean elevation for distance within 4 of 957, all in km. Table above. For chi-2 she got 33.1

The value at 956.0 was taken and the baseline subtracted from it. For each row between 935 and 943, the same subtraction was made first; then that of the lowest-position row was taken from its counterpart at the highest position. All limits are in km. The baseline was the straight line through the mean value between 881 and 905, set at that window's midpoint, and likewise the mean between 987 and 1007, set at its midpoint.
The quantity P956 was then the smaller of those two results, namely -14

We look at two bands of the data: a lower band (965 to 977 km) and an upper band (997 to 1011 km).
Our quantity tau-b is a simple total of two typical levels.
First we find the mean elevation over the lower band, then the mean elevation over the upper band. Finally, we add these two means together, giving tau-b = 92.5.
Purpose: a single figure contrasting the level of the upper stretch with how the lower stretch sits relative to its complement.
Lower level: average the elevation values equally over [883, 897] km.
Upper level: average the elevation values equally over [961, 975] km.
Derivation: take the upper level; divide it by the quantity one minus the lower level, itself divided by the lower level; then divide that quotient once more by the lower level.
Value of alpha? -1.06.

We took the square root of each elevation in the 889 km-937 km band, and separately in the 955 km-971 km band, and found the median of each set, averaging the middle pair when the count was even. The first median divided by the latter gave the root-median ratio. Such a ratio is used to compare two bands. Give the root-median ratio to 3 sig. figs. 1.02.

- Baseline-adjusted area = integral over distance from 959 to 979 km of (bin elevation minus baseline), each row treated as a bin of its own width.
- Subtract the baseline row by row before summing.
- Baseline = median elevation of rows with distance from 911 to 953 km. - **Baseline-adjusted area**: 66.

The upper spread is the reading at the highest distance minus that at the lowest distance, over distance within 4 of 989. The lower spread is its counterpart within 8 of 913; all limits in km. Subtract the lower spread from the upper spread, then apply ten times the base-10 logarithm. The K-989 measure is -7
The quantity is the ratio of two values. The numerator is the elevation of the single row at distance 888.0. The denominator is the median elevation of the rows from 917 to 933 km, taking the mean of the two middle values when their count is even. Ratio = 0.99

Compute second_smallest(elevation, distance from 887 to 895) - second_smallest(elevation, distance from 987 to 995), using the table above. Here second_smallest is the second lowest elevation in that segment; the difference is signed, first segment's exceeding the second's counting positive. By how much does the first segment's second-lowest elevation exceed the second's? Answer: -5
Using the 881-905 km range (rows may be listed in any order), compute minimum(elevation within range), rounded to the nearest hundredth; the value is 42.23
